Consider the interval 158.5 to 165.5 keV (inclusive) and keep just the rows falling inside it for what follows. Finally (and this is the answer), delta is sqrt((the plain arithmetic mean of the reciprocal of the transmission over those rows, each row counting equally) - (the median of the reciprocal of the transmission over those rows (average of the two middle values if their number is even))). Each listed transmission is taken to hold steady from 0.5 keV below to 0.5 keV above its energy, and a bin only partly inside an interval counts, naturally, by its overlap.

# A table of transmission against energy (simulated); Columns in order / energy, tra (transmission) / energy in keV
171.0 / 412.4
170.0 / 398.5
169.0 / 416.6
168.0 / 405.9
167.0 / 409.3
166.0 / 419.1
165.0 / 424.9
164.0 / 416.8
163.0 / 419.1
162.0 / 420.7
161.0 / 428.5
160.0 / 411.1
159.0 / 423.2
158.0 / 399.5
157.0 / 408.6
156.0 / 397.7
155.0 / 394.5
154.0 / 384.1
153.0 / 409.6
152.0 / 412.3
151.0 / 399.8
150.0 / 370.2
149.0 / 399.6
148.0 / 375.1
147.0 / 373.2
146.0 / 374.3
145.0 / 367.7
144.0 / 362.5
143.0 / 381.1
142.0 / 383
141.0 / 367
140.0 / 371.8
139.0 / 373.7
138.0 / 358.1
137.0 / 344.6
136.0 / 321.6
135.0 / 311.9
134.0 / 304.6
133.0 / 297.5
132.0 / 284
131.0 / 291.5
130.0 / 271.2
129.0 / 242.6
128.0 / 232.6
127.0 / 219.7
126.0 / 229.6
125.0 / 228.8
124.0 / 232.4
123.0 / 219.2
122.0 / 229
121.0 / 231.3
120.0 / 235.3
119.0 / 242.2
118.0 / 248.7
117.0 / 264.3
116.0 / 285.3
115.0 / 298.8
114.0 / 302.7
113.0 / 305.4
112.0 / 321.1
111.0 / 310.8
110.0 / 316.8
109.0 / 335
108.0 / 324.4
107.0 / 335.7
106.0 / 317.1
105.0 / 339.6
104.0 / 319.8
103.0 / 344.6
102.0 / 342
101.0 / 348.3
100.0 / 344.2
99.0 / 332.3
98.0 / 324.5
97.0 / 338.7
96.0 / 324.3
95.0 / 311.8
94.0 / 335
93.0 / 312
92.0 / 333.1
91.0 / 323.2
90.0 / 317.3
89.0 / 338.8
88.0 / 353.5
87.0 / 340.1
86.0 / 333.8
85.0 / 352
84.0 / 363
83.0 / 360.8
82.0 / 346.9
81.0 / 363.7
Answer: 0.0009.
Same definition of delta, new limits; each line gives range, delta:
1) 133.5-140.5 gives 0.0070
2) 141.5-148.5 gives 0.0020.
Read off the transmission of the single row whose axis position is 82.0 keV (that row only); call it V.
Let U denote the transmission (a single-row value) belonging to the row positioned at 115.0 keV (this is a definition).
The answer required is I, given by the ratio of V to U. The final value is 1.16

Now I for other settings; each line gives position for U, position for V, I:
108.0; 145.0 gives 1.13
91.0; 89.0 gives 1.05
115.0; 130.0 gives 0.91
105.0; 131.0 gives 0.86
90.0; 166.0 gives 1.32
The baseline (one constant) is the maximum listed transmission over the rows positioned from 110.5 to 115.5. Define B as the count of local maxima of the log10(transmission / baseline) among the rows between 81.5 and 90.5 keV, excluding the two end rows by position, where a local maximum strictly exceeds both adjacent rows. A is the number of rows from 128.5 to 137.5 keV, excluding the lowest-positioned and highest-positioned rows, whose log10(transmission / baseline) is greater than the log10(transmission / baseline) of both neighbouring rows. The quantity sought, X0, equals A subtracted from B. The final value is 1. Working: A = 1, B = 2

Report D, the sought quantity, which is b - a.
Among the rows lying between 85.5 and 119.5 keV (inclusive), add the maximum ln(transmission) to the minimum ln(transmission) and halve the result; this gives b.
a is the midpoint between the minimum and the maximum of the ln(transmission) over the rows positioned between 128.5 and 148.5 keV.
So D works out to 0.0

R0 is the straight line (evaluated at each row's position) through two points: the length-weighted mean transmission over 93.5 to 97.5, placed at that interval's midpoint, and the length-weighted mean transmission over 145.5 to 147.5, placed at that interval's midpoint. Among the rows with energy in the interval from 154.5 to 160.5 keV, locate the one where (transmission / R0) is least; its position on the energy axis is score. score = 155.0 keV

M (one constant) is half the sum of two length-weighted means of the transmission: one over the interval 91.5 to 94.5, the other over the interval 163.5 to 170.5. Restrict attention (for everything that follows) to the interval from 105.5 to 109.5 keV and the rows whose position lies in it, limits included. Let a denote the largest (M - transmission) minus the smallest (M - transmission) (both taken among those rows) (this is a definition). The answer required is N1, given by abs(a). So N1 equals 19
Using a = 19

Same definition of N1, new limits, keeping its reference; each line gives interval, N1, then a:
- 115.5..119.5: 43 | 43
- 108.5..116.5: 50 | 50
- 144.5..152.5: 45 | 45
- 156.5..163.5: 29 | 29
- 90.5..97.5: 27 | 27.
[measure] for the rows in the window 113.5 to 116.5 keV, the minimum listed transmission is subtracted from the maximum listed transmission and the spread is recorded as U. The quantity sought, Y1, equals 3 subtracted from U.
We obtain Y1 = 14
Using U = 17.4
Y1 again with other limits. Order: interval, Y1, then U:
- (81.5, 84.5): 13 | 16.1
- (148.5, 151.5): 27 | 29.6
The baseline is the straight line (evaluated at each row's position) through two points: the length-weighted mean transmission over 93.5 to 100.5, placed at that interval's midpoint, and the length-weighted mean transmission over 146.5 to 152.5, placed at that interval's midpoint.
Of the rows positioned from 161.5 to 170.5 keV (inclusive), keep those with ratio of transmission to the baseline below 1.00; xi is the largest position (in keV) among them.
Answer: 170.0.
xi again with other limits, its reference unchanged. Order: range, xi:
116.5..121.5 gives 121.0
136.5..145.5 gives 145.0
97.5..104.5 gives 104.0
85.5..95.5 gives 95.0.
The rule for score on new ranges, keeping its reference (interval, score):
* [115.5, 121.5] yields 121.0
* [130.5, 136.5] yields 132.0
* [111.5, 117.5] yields 117.0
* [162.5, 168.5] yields 168.0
